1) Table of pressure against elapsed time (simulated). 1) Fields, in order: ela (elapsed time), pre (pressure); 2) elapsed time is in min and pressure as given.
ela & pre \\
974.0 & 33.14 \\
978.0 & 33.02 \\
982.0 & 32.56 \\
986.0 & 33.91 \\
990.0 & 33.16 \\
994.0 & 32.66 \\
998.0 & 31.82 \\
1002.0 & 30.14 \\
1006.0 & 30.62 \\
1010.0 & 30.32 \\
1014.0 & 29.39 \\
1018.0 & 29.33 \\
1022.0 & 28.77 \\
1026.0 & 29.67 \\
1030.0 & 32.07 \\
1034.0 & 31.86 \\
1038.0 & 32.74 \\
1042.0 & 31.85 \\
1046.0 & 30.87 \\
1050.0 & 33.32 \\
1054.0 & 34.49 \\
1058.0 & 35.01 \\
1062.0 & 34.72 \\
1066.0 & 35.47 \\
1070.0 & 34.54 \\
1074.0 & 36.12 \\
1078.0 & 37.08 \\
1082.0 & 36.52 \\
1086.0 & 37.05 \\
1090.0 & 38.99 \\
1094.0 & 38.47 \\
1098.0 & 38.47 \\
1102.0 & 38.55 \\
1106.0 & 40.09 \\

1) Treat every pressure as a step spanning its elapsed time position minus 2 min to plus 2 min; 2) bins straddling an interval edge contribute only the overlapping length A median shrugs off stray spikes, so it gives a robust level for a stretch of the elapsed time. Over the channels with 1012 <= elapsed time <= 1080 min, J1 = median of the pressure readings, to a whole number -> 33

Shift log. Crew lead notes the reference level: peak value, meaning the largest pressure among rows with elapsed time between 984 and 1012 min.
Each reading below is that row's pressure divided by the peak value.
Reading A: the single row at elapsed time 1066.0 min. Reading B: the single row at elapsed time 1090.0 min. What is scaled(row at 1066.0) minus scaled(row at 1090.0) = -0.10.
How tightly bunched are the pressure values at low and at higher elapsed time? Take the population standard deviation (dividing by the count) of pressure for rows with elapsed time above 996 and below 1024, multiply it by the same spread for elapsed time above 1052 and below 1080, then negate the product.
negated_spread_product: -0.83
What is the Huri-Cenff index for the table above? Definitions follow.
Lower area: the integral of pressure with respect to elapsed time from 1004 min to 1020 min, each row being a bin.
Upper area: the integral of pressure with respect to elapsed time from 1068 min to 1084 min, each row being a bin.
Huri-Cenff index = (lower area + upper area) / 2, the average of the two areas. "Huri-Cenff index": 528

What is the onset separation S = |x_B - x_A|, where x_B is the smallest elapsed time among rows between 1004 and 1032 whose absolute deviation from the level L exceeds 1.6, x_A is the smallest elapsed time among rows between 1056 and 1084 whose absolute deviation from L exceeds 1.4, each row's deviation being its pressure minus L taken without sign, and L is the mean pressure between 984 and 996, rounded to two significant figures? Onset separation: 52 min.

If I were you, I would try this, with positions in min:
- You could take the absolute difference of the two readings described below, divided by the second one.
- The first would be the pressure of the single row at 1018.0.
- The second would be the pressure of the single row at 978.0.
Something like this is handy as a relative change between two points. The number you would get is 0.11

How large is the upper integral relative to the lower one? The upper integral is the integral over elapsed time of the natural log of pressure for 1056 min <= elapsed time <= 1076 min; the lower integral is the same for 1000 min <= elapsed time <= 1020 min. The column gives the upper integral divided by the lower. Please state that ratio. 1.05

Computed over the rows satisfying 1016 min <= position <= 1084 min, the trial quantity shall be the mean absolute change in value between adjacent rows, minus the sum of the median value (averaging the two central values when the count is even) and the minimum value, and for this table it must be -61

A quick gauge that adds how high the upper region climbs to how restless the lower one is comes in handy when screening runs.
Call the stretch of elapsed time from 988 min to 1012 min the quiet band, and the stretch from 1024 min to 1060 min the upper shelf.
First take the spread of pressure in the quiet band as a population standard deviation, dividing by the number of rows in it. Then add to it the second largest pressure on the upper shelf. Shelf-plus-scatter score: 35.7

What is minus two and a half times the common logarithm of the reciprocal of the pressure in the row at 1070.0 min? 3.85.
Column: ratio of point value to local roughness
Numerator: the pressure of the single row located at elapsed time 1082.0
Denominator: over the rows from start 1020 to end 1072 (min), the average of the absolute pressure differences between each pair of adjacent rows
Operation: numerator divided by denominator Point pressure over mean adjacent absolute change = 35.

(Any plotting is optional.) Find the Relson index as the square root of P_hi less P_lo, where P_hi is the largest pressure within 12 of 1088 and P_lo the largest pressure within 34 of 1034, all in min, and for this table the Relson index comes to 1.88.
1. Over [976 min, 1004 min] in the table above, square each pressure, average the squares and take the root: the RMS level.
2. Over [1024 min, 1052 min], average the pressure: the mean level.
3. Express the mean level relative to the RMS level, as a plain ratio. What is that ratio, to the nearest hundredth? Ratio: 0.98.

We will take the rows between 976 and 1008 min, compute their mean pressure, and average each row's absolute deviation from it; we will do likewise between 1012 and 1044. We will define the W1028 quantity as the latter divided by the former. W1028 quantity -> 1.4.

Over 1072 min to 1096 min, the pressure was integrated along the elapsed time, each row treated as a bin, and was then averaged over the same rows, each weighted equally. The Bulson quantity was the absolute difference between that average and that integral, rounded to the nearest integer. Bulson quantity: 860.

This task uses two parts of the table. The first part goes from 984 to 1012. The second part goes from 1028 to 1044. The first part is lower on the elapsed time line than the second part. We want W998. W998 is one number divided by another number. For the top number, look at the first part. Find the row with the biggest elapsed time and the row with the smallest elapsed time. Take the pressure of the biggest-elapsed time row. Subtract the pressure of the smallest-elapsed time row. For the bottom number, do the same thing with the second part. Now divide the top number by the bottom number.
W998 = 16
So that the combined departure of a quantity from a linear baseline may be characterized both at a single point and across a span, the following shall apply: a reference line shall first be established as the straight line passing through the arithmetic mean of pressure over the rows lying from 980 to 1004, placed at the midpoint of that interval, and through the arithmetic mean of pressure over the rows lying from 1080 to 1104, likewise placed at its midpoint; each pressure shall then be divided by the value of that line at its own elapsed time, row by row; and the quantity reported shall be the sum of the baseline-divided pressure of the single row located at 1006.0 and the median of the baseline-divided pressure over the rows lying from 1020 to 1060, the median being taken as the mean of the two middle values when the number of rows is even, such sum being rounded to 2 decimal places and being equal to 1.85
